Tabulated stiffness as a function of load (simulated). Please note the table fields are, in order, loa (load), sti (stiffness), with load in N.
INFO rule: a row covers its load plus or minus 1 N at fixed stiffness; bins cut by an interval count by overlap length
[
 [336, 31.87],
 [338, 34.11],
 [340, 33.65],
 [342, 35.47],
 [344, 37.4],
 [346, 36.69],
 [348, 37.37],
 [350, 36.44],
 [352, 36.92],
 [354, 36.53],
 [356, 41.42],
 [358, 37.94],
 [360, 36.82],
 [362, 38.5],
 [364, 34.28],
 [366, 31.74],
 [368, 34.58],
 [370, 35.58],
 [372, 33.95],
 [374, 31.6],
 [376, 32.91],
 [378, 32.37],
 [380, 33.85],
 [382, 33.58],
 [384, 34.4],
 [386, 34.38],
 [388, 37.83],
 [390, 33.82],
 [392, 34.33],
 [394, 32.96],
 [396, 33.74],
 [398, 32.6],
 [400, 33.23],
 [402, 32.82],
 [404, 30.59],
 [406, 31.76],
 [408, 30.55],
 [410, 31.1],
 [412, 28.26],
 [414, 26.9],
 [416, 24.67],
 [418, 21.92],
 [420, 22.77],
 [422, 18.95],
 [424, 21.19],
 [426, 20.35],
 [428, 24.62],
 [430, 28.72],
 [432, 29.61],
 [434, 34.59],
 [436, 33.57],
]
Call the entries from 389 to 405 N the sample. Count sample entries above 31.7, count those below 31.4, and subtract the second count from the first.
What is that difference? 6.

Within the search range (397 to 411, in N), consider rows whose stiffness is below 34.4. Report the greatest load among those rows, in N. 410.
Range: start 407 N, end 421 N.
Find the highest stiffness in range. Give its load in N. 410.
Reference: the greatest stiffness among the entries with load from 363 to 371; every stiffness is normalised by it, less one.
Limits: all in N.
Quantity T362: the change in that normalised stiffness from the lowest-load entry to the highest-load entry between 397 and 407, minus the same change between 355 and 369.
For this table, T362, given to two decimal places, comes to 0.17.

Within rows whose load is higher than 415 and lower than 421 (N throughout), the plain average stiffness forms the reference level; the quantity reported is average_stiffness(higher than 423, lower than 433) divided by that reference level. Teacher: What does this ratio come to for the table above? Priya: 1.08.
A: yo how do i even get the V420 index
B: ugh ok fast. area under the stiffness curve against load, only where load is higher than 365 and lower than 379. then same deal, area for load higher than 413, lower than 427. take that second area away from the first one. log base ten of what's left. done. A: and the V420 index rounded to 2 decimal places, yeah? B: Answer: 2.18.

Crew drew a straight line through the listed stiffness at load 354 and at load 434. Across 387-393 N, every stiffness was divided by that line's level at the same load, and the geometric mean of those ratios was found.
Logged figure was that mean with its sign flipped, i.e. -0.99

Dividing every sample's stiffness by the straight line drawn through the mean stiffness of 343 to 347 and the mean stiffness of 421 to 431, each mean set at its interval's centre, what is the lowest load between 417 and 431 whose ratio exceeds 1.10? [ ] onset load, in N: 430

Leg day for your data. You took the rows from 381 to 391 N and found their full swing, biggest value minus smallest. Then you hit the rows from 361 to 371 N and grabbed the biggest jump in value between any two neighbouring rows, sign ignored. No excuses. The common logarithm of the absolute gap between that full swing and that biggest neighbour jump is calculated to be -1.5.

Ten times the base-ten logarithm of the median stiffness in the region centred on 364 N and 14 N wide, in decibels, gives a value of 15.5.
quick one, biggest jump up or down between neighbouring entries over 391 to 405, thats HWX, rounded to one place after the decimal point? 2.2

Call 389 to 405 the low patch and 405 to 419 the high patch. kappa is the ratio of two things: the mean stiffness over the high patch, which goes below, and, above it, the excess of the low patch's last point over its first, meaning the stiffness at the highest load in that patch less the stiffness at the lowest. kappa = -0.12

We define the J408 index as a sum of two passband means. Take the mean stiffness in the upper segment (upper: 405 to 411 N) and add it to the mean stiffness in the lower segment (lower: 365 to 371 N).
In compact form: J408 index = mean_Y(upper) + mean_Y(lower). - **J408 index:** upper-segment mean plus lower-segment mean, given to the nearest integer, 65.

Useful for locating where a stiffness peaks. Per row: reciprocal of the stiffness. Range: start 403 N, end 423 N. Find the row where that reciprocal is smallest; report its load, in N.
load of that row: 406 N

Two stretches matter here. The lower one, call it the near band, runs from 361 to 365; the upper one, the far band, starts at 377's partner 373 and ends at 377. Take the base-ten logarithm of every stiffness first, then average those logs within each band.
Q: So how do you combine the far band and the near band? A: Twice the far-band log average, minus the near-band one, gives 1.46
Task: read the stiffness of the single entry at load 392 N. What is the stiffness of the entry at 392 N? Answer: 34.33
